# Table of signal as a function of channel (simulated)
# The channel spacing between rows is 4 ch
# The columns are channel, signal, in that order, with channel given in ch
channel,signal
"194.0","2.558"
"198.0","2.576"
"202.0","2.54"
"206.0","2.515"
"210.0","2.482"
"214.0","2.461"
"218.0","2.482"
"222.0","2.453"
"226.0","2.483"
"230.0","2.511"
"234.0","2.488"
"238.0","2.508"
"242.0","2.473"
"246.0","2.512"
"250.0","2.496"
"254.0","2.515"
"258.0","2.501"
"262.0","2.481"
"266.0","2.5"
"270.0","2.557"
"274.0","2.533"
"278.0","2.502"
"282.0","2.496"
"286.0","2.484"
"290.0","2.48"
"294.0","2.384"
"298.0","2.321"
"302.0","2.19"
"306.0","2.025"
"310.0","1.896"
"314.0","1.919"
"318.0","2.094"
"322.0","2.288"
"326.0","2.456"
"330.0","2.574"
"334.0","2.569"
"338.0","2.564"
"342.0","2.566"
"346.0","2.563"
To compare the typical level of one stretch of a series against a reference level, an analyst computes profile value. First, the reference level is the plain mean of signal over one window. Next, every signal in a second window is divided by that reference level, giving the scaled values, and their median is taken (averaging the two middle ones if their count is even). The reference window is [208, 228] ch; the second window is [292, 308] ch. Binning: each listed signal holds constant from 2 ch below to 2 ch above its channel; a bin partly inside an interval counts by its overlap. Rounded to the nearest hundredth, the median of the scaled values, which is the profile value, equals 0.91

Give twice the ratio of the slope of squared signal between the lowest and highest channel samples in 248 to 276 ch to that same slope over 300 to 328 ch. 0.30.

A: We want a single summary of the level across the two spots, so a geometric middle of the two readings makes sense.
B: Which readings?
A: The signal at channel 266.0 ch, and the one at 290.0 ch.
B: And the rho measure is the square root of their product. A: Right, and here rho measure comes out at 2.49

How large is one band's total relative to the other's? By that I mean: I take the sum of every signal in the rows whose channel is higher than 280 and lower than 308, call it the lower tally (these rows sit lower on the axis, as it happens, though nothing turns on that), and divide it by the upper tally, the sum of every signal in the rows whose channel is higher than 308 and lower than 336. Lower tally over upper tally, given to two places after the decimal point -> 1.04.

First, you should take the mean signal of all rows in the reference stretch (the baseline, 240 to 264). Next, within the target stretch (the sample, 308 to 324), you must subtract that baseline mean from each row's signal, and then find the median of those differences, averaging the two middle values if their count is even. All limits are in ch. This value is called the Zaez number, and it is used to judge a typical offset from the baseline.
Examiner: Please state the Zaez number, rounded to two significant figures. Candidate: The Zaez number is -0.49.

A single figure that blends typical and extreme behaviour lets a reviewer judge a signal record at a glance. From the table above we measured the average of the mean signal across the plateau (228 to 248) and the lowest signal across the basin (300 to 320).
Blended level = 2.20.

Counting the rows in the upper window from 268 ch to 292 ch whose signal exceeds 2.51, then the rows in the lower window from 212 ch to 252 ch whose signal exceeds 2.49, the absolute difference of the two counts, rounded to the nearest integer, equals 2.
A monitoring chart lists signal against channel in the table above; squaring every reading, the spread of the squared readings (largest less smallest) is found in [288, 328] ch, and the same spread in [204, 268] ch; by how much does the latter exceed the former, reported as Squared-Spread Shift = -2.2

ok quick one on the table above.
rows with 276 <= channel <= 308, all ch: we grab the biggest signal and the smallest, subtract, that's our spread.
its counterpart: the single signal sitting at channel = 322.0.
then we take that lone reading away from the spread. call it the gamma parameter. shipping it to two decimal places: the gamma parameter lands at -1.81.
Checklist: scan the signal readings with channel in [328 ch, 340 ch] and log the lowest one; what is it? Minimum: 2.564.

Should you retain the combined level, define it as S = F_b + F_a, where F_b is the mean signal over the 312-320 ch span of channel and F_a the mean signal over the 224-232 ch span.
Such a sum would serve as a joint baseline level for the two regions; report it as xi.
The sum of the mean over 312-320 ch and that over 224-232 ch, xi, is 4.50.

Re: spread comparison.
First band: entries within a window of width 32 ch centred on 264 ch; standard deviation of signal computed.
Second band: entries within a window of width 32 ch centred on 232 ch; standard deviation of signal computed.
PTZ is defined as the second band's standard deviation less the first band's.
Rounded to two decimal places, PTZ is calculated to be 0.00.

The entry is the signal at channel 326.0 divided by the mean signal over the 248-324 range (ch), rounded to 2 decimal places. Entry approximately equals 1.04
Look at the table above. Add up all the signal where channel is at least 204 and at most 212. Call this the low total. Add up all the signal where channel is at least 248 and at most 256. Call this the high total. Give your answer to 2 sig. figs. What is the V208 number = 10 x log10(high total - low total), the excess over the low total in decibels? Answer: -19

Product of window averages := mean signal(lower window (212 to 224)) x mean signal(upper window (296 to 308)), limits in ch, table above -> 5.37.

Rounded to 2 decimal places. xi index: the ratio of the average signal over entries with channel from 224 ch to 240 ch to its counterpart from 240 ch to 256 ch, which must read 1.00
